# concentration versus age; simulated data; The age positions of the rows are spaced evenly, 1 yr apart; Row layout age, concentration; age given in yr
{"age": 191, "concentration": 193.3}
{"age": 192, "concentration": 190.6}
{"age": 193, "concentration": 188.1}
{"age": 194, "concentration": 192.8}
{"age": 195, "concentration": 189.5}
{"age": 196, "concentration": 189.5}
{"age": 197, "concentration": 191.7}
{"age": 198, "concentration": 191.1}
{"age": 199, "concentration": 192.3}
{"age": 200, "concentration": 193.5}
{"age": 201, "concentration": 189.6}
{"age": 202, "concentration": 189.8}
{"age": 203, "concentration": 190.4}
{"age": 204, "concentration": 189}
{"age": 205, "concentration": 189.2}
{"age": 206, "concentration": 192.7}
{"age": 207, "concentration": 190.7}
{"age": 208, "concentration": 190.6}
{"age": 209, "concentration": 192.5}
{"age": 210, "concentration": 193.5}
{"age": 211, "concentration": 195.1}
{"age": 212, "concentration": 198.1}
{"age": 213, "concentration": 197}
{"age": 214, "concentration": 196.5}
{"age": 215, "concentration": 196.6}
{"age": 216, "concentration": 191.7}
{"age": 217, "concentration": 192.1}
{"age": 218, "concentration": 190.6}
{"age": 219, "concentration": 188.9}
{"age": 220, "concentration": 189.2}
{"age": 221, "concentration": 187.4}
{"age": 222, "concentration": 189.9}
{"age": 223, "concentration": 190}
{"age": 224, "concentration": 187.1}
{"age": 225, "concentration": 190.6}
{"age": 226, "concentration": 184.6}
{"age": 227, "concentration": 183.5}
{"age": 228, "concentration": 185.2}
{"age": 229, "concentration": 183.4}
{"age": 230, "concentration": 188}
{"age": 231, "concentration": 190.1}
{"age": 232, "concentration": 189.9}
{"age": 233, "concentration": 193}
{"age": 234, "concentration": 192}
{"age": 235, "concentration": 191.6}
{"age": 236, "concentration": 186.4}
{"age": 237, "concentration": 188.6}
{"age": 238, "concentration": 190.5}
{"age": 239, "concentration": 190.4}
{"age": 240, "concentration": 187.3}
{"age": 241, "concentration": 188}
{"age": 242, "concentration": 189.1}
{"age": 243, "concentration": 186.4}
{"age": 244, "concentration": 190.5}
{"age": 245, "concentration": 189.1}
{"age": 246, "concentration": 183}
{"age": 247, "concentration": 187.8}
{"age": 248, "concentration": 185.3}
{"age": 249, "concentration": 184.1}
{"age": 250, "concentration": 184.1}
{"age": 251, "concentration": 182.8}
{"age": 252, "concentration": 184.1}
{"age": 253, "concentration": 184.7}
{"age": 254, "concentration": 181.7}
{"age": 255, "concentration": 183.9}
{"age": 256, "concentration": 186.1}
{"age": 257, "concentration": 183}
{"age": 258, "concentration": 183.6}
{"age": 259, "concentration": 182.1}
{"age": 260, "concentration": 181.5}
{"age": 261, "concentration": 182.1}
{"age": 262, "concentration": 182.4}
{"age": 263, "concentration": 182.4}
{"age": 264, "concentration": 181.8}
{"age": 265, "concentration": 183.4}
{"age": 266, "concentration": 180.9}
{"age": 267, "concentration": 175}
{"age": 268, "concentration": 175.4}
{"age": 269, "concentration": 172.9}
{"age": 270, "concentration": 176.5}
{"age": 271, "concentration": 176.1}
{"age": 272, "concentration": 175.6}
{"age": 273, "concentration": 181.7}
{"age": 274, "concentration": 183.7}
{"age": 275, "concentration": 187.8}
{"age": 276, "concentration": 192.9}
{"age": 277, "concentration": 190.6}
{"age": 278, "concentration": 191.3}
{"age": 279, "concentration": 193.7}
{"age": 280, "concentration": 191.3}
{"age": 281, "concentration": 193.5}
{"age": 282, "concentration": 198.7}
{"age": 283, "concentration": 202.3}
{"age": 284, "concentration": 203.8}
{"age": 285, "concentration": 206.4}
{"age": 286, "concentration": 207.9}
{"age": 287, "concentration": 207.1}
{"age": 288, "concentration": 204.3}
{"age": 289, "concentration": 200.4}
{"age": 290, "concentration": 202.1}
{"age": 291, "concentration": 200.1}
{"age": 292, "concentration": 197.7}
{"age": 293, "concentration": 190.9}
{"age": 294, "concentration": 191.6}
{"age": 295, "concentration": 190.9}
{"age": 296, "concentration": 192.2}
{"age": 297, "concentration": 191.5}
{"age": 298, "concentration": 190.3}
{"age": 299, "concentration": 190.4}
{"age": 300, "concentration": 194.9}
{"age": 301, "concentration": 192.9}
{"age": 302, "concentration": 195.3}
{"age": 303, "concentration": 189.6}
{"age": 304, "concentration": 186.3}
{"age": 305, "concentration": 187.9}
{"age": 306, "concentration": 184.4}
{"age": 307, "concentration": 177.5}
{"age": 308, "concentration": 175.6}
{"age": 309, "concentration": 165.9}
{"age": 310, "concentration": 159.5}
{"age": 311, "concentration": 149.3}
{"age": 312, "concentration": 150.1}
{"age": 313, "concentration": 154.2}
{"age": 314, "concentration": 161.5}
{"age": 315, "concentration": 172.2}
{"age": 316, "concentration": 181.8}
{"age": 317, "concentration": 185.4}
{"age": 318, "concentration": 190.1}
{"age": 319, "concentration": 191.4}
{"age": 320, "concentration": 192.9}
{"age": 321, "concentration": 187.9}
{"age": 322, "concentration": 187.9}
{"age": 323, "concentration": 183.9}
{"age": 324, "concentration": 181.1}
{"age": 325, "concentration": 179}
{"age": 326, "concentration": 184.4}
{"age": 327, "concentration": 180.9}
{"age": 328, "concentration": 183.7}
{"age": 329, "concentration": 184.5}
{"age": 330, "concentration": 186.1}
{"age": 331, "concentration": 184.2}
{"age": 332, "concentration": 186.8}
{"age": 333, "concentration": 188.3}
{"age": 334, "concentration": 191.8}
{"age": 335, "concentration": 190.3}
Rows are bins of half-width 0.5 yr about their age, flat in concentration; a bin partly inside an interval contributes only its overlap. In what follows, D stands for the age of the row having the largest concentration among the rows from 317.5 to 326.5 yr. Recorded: 320 yr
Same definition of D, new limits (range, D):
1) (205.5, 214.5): 212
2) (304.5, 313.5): 305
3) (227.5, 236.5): 233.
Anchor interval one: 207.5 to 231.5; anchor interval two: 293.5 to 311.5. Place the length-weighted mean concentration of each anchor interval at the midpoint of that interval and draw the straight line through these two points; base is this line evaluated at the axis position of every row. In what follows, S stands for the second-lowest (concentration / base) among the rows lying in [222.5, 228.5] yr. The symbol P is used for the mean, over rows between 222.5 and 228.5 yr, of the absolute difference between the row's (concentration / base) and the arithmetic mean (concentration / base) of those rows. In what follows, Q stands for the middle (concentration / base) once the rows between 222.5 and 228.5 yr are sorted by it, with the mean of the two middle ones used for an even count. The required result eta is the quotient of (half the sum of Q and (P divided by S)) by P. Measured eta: 41.4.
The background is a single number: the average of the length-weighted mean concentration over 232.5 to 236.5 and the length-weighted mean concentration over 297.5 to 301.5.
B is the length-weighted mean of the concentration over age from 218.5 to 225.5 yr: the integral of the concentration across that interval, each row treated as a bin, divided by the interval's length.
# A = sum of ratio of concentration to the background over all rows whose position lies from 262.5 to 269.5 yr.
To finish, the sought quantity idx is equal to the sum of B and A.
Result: 196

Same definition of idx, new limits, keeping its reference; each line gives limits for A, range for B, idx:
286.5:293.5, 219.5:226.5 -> 196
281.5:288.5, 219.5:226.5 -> 196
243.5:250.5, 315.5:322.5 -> 195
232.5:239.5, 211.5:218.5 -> 202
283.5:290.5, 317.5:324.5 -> 195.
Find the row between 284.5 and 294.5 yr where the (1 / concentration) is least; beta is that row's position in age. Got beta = 286 yr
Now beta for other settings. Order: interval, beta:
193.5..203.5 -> 200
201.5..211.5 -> 211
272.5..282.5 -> 282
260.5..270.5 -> 265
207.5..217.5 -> 212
